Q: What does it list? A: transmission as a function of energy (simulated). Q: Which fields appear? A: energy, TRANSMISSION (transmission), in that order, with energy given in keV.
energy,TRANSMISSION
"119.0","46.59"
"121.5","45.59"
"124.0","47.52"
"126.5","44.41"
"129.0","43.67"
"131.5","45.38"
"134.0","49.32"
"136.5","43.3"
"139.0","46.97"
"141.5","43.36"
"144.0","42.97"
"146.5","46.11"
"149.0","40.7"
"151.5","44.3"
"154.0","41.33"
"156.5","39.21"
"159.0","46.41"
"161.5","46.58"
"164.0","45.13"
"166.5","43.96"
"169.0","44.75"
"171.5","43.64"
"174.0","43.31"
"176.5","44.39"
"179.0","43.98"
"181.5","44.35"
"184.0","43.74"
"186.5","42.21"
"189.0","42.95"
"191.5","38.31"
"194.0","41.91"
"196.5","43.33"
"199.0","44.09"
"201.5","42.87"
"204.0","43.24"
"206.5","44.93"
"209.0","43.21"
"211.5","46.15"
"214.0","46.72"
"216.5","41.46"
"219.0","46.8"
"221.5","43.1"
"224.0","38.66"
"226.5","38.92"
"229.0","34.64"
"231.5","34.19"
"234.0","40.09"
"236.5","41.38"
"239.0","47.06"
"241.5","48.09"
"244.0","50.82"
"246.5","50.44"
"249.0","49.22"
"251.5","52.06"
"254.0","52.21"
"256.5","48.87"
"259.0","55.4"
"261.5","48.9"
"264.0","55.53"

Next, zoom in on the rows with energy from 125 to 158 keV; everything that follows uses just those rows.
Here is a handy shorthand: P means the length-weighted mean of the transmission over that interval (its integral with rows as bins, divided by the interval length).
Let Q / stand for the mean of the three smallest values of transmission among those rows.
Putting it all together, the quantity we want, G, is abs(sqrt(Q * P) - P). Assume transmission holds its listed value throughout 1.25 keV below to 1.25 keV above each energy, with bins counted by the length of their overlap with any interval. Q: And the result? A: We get 1.8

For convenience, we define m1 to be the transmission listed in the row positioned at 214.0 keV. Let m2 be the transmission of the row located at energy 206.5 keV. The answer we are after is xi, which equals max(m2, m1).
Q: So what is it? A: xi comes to 47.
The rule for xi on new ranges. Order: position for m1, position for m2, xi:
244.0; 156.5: 51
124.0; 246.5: 50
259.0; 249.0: 55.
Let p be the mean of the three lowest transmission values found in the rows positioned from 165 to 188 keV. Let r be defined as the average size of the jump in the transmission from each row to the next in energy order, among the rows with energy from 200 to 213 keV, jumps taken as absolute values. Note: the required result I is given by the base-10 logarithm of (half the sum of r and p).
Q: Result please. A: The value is 1.350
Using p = 43.1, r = 1.7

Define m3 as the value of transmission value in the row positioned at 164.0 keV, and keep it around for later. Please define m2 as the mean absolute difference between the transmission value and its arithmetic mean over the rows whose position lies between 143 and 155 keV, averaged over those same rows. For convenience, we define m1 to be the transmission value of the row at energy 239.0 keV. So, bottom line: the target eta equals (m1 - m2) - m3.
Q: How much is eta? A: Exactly 0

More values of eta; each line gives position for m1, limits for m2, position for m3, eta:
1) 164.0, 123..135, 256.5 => -6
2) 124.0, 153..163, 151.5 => 0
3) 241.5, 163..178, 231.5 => 13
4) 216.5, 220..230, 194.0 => -3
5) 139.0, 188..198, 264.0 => -10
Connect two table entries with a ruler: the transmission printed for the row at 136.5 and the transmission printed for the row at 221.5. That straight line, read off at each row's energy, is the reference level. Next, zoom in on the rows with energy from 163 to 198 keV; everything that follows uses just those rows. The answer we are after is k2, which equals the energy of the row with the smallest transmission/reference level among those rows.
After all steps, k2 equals 191.5 keV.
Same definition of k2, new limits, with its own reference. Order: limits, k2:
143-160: 156.5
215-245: 231.5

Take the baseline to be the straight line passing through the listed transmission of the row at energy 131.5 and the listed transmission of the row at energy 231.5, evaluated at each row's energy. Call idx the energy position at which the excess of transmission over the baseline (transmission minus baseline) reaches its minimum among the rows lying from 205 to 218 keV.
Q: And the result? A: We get 216.5 keV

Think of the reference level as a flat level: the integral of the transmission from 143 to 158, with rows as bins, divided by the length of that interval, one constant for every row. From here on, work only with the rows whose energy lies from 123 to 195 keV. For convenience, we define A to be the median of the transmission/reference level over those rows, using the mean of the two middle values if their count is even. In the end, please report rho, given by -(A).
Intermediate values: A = 1.03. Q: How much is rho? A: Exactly -1.03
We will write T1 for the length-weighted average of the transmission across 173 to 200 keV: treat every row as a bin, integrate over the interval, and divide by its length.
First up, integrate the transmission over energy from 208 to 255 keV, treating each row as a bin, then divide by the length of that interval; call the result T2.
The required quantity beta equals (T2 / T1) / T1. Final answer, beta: 0.0241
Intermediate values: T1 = 42.9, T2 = 44.5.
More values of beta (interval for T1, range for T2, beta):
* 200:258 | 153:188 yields 0.0220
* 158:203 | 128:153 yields 0.0234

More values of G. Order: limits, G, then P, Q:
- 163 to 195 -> 1.3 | 43.3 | 40.8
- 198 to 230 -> 2.7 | 42.7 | 37.4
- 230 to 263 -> 4.7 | 47.6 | 38.6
